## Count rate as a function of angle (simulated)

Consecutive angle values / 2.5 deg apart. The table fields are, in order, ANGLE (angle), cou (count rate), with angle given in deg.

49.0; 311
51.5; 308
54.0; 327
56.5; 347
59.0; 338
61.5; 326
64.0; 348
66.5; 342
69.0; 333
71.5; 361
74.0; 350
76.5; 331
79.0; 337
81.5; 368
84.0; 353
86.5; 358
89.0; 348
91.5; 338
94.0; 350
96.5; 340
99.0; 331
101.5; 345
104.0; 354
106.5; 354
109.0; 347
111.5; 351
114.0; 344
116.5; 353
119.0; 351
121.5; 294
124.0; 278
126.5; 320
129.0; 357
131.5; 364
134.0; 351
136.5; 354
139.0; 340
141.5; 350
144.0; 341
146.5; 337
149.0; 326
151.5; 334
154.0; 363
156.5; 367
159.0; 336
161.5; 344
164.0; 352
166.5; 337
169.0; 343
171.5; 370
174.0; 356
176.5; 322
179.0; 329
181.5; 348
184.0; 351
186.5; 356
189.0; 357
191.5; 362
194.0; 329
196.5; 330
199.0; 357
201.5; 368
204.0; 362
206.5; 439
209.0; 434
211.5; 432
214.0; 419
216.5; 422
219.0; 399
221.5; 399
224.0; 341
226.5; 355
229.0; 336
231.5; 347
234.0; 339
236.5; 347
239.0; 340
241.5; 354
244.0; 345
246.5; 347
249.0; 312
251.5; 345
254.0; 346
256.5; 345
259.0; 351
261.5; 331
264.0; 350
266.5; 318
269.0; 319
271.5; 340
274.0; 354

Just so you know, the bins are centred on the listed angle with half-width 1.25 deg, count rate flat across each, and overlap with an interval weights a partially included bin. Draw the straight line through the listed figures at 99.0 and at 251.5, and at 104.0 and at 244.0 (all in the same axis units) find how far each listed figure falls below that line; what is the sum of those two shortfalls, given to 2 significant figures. -23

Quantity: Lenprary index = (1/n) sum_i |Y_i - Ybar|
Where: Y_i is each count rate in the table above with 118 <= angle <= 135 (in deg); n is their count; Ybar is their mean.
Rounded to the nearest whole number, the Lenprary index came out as 29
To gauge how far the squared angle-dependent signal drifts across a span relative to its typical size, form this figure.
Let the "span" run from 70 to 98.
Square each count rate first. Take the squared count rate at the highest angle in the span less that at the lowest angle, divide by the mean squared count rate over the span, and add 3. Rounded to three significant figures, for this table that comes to 2.88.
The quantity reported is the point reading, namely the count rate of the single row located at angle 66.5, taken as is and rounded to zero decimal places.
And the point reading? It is 342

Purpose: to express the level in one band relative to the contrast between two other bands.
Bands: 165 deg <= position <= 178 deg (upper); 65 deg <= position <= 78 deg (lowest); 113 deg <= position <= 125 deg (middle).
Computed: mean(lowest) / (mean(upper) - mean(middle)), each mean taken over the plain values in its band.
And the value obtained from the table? 16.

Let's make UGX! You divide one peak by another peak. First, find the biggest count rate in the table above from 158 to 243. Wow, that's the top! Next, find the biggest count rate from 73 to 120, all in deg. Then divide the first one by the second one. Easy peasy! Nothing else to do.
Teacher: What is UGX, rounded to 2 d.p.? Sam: 1.19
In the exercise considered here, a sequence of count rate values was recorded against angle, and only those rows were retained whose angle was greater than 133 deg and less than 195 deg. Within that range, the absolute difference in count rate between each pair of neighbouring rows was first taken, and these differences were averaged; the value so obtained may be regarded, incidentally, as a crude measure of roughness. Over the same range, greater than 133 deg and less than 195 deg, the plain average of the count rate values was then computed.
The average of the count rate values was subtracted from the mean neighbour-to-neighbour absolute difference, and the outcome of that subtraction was -333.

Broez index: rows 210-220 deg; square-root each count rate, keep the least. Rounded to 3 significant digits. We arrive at 20.0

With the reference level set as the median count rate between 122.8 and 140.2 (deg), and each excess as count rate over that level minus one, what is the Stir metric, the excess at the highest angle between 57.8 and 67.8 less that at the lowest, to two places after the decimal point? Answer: 0.01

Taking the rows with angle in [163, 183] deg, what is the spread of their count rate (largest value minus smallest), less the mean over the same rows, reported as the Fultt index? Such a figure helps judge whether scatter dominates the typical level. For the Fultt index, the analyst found -297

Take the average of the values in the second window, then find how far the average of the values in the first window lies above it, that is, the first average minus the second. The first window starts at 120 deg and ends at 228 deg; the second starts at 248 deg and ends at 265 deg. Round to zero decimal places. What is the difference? 16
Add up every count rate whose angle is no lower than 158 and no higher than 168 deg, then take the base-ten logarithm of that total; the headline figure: 3.14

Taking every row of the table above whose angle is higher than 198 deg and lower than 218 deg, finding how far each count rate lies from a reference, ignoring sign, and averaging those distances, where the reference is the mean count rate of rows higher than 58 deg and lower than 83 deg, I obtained 61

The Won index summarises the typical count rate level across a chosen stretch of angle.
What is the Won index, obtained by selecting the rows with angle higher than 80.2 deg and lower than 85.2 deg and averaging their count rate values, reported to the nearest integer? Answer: 360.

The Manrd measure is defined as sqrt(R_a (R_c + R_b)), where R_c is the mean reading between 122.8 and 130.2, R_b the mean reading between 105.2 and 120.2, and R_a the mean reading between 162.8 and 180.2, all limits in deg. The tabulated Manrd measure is 480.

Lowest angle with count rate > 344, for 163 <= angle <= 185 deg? 164.0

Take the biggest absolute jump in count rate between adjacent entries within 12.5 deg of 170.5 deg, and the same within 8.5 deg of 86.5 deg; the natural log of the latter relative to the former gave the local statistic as -0.09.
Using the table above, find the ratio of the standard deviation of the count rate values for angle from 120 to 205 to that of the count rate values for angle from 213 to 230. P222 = 0.6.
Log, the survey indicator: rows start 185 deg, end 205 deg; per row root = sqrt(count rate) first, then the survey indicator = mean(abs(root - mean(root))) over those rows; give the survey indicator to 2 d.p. 0.31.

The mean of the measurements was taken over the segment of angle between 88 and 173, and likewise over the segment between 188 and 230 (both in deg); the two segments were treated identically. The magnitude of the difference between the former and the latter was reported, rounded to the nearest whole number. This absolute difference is 36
